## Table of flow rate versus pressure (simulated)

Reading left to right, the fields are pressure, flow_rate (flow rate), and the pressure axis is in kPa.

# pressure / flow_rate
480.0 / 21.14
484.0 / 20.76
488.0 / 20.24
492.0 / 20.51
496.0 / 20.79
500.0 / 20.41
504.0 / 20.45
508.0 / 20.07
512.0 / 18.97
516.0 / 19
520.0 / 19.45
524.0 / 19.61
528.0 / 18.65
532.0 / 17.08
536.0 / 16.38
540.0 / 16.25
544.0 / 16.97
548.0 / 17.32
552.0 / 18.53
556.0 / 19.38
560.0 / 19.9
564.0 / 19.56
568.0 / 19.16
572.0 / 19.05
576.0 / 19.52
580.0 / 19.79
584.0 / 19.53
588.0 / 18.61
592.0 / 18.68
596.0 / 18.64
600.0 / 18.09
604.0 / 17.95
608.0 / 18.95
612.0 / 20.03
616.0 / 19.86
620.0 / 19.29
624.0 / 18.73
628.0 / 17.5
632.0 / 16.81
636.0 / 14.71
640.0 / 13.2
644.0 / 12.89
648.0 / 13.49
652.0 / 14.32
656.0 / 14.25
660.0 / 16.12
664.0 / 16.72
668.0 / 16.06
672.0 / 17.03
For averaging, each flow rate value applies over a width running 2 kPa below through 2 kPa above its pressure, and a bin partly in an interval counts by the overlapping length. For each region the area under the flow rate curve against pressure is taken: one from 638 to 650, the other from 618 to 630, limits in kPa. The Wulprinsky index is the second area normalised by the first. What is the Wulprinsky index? 1.40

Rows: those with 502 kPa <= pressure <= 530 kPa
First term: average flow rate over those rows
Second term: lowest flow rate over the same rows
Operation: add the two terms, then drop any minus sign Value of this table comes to 38.1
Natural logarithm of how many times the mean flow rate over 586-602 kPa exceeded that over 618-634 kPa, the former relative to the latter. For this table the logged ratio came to 0.02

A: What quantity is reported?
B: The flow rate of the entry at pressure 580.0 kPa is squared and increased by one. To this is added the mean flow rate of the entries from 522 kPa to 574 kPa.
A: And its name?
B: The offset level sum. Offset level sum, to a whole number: 411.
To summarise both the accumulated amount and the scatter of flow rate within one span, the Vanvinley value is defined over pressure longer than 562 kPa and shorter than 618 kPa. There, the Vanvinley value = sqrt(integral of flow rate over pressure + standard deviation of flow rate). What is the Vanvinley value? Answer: 32.7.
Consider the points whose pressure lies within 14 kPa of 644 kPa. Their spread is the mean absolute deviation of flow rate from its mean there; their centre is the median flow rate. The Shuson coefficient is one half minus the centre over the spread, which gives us -15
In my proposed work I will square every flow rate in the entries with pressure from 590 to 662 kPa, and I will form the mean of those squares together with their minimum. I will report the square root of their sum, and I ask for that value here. 21.4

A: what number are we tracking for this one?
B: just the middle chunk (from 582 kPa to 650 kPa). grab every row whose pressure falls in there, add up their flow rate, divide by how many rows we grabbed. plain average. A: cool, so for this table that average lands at 17.5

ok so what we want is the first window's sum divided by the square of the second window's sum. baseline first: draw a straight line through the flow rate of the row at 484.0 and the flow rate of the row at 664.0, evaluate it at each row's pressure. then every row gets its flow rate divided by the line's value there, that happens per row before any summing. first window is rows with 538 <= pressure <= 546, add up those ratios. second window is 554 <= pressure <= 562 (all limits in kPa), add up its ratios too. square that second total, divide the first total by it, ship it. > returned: 0.404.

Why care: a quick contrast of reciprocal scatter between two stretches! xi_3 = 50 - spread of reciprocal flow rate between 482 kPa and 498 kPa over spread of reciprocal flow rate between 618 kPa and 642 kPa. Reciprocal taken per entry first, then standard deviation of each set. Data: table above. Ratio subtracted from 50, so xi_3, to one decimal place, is 49.9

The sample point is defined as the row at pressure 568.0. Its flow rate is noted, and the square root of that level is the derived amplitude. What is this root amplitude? 4.38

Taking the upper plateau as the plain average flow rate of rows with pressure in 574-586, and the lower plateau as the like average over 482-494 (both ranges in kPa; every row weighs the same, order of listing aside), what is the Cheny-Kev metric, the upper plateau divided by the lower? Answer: 0.96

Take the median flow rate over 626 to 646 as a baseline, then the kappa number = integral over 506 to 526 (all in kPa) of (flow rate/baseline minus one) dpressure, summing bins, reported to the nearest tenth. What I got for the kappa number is 6.4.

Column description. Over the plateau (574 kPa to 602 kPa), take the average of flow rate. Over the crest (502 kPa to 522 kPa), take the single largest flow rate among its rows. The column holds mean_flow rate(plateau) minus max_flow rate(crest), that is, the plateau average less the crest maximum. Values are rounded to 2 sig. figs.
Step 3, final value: -1.5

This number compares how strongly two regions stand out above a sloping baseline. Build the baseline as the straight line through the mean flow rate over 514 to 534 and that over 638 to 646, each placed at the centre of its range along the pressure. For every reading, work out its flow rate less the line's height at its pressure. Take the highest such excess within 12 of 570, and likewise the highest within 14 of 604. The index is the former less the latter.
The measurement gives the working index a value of -2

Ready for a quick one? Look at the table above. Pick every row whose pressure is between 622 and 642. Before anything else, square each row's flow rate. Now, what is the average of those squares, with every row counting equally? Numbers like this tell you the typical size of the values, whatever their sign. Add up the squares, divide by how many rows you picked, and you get 266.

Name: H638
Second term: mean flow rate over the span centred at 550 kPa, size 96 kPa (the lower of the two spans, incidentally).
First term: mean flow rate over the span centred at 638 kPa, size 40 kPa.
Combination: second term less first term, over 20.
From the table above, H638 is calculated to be 0.16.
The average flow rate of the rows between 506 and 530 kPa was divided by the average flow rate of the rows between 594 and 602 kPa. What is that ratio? 1.05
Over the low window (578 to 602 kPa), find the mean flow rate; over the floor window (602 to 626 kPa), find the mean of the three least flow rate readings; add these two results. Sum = 37.4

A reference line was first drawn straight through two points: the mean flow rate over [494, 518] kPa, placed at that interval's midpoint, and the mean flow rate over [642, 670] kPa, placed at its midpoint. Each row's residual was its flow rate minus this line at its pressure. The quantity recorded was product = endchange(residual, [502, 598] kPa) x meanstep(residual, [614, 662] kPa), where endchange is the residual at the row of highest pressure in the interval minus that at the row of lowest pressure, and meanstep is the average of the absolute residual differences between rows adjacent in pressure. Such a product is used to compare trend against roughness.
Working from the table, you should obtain 1.2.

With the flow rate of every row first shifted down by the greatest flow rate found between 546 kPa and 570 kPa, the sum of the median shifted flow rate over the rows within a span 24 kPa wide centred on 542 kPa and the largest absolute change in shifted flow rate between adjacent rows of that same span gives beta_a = -1.7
